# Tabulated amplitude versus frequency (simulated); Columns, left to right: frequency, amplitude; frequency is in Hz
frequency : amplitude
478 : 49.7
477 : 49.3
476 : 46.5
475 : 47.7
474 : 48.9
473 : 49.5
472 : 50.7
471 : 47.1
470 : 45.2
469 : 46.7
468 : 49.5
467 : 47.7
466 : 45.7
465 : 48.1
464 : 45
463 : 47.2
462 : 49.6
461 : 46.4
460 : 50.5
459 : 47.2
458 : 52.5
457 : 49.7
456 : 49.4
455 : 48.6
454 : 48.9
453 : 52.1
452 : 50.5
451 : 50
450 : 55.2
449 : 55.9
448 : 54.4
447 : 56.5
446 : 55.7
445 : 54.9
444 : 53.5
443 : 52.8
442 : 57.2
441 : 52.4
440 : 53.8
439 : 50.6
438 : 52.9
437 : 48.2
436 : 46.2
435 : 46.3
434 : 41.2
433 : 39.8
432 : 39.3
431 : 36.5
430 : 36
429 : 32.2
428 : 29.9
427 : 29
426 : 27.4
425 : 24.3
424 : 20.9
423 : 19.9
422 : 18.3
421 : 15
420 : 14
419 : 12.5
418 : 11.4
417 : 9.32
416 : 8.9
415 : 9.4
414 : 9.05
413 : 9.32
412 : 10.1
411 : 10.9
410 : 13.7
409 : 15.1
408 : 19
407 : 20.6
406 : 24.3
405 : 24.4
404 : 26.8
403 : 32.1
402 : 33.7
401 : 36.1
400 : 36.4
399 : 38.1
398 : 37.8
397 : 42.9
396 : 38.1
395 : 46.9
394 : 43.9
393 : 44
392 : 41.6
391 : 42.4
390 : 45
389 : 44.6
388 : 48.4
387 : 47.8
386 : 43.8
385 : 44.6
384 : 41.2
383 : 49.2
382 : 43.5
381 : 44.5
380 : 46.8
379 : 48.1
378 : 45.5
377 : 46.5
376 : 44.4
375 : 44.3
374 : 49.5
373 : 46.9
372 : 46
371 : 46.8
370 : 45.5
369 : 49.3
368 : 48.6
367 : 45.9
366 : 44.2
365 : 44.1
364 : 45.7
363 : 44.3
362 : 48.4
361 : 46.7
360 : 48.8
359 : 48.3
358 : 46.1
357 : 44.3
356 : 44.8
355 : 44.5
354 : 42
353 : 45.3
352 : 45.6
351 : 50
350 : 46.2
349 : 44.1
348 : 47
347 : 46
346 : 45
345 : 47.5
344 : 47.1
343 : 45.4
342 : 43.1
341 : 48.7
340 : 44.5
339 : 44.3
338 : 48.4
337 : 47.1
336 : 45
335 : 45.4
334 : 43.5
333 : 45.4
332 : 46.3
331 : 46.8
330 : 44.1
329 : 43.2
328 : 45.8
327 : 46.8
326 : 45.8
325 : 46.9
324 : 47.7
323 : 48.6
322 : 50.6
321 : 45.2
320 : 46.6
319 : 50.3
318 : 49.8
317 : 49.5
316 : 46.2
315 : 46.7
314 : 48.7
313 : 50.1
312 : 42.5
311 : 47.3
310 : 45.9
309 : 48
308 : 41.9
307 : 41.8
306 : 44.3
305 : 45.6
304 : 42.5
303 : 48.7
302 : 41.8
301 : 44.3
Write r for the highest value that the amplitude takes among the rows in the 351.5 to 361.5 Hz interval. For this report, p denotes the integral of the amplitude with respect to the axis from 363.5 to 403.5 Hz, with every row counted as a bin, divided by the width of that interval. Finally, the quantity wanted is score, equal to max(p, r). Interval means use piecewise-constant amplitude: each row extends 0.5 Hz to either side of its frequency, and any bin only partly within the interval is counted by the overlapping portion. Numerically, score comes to 48.8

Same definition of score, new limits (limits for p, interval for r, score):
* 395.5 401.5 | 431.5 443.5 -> 57.2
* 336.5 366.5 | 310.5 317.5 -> 50.1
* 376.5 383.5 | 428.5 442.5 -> 57.2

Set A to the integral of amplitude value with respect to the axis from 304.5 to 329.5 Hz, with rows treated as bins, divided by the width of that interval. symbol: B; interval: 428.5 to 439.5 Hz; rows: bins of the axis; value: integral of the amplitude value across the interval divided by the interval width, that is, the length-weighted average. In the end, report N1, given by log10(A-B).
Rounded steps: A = 46.6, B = 43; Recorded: 0.6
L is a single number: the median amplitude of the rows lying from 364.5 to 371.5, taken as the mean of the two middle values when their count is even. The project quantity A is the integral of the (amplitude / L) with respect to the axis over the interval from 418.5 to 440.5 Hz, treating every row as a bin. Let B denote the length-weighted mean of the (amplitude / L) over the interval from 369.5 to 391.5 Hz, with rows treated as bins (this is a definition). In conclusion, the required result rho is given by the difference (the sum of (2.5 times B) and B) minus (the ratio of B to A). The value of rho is 3.42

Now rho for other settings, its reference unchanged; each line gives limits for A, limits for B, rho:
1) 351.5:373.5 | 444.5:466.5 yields 3.81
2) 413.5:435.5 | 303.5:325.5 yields 3.47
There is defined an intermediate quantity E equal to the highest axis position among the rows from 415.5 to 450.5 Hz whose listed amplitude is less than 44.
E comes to 434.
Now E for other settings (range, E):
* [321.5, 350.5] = 342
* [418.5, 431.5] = 431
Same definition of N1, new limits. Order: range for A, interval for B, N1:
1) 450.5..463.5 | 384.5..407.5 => 1.0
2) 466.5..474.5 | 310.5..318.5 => -0.2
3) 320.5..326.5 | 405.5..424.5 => 1.5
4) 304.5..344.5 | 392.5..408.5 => 1.1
